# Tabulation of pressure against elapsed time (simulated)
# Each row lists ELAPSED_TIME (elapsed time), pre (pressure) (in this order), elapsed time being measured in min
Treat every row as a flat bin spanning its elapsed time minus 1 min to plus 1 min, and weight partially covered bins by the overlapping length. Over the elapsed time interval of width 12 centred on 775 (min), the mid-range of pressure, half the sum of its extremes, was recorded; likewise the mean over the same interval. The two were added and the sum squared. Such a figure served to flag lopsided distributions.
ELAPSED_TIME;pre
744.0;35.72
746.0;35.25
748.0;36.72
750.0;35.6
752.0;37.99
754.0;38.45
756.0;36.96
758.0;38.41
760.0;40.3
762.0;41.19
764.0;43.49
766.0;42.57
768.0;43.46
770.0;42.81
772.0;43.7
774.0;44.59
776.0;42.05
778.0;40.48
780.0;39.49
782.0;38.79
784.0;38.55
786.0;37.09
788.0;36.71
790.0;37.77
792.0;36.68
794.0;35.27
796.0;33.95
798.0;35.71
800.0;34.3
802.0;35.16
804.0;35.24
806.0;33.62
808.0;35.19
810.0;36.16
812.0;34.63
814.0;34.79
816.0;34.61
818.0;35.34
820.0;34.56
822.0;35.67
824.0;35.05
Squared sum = 7094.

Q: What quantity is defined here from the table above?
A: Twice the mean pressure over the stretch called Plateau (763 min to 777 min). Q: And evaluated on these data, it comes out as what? 86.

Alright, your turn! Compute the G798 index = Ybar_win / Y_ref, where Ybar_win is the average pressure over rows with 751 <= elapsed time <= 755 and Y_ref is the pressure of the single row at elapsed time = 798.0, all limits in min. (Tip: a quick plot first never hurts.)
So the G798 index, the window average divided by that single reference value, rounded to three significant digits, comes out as 1.07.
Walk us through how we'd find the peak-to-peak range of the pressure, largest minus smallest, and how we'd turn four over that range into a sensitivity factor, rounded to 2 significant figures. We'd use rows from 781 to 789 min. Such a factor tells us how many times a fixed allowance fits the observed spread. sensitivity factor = 1.9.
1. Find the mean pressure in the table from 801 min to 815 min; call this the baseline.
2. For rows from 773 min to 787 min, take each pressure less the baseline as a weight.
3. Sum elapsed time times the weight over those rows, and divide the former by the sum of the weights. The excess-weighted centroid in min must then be 778.3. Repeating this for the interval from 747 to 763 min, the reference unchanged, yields 757.1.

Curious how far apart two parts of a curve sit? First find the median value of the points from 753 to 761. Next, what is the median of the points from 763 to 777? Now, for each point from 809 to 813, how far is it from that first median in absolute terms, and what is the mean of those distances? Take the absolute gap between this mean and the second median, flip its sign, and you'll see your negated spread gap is -40.4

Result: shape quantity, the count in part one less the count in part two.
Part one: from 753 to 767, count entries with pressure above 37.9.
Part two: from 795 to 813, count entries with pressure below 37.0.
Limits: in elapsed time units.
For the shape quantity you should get -3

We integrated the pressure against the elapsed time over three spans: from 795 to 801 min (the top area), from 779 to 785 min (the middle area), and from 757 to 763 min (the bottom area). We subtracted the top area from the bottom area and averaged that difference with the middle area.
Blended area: 133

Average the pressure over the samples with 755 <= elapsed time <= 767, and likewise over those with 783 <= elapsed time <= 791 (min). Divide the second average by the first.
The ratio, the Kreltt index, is 0.93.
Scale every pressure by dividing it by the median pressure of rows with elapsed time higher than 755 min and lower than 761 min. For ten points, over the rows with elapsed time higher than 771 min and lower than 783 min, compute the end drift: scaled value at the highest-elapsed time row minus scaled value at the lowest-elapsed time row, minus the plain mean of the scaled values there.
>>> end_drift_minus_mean -1.21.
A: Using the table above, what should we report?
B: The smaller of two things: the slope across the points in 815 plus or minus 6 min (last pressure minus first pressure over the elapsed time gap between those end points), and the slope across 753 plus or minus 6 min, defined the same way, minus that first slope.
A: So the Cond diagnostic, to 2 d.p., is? -0.16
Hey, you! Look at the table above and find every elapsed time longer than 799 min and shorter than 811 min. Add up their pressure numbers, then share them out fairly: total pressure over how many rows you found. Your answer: 34.9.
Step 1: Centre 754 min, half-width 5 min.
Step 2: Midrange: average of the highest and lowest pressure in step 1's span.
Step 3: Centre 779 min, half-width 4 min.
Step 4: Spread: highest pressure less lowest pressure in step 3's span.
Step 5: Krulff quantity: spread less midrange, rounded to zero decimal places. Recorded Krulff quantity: -34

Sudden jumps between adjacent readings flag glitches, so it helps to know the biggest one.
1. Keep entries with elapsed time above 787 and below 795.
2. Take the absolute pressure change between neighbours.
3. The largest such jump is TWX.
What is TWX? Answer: 1.4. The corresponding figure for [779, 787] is 1.5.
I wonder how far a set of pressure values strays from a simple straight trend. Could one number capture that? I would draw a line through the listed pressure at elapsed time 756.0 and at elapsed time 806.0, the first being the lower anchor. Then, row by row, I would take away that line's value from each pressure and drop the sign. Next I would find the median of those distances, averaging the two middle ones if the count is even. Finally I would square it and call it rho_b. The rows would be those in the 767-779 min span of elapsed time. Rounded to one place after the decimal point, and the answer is 49.6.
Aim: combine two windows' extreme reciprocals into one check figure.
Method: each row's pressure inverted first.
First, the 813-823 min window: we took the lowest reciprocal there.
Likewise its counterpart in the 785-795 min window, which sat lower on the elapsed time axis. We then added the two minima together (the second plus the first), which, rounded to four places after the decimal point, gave 0.0545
